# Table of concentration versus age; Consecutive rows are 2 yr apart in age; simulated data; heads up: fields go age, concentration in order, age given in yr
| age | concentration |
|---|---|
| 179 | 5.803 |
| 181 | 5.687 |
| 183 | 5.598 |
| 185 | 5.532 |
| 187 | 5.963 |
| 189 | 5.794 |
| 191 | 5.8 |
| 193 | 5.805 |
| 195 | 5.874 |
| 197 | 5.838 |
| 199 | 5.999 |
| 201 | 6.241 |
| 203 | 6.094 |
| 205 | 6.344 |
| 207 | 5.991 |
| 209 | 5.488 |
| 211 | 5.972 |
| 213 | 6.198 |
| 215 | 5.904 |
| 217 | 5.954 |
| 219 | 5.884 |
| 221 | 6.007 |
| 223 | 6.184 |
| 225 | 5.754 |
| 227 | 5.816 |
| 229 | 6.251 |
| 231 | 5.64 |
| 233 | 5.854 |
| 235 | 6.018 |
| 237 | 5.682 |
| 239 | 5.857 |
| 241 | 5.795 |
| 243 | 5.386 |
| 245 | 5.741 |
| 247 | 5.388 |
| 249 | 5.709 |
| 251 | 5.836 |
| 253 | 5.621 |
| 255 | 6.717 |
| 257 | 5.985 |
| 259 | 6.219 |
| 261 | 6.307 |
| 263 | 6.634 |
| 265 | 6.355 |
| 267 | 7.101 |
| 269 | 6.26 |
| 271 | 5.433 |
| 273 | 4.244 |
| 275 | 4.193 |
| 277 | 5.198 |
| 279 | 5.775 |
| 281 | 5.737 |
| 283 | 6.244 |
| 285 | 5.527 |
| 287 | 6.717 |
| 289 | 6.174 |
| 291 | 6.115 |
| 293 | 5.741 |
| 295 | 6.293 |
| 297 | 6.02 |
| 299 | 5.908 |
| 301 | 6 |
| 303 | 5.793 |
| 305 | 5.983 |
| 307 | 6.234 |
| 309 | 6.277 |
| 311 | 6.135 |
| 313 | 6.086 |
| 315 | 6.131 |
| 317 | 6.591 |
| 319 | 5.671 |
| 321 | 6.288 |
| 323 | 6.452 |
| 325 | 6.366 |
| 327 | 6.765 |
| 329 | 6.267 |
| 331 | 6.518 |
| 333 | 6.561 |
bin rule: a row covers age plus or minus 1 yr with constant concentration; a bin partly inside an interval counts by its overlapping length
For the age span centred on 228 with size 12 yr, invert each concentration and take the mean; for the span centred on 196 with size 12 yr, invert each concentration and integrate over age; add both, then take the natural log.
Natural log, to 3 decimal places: 0.786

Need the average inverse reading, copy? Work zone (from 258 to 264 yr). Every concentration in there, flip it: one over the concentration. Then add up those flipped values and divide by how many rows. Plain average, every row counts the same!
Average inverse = 0.157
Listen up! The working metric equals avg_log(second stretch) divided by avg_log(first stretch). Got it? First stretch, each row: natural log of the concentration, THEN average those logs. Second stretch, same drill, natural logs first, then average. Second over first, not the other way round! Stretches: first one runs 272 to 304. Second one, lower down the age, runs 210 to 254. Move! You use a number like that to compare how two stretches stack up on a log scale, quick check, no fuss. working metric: 1.01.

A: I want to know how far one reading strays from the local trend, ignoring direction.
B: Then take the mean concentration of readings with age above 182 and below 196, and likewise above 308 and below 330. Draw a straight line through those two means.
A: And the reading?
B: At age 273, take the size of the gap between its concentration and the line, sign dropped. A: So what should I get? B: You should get 1.9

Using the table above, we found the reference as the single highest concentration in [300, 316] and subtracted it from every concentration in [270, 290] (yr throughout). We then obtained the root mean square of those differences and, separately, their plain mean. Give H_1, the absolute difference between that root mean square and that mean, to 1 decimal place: 1.8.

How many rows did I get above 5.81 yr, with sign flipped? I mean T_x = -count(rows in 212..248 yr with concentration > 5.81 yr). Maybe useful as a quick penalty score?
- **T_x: -11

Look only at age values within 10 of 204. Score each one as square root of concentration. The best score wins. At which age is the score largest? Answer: 205 yr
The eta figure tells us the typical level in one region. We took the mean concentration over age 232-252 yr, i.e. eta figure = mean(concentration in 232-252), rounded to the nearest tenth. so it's 5.7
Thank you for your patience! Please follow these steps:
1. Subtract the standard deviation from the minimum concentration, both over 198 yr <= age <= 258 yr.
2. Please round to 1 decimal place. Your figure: 5.1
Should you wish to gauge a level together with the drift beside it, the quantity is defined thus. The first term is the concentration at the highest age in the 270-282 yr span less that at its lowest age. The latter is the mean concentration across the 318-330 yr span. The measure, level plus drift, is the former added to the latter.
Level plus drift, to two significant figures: 6.6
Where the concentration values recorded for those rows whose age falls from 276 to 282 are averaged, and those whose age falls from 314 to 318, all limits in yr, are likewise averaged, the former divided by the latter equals 0.88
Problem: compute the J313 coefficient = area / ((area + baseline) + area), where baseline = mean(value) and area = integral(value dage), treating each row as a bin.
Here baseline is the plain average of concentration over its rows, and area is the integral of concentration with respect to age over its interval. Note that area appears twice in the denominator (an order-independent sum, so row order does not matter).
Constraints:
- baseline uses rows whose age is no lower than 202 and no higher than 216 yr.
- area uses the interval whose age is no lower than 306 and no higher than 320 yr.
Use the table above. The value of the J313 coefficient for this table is 0.483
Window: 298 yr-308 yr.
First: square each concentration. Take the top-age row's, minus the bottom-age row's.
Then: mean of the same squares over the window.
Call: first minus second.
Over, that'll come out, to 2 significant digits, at -32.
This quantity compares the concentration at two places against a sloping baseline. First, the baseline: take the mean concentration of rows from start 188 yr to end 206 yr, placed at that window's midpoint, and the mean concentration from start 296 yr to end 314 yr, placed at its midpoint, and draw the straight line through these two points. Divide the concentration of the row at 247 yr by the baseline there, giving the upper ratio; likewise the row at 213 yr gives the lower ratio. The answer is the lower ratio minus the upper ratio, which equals 0.14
